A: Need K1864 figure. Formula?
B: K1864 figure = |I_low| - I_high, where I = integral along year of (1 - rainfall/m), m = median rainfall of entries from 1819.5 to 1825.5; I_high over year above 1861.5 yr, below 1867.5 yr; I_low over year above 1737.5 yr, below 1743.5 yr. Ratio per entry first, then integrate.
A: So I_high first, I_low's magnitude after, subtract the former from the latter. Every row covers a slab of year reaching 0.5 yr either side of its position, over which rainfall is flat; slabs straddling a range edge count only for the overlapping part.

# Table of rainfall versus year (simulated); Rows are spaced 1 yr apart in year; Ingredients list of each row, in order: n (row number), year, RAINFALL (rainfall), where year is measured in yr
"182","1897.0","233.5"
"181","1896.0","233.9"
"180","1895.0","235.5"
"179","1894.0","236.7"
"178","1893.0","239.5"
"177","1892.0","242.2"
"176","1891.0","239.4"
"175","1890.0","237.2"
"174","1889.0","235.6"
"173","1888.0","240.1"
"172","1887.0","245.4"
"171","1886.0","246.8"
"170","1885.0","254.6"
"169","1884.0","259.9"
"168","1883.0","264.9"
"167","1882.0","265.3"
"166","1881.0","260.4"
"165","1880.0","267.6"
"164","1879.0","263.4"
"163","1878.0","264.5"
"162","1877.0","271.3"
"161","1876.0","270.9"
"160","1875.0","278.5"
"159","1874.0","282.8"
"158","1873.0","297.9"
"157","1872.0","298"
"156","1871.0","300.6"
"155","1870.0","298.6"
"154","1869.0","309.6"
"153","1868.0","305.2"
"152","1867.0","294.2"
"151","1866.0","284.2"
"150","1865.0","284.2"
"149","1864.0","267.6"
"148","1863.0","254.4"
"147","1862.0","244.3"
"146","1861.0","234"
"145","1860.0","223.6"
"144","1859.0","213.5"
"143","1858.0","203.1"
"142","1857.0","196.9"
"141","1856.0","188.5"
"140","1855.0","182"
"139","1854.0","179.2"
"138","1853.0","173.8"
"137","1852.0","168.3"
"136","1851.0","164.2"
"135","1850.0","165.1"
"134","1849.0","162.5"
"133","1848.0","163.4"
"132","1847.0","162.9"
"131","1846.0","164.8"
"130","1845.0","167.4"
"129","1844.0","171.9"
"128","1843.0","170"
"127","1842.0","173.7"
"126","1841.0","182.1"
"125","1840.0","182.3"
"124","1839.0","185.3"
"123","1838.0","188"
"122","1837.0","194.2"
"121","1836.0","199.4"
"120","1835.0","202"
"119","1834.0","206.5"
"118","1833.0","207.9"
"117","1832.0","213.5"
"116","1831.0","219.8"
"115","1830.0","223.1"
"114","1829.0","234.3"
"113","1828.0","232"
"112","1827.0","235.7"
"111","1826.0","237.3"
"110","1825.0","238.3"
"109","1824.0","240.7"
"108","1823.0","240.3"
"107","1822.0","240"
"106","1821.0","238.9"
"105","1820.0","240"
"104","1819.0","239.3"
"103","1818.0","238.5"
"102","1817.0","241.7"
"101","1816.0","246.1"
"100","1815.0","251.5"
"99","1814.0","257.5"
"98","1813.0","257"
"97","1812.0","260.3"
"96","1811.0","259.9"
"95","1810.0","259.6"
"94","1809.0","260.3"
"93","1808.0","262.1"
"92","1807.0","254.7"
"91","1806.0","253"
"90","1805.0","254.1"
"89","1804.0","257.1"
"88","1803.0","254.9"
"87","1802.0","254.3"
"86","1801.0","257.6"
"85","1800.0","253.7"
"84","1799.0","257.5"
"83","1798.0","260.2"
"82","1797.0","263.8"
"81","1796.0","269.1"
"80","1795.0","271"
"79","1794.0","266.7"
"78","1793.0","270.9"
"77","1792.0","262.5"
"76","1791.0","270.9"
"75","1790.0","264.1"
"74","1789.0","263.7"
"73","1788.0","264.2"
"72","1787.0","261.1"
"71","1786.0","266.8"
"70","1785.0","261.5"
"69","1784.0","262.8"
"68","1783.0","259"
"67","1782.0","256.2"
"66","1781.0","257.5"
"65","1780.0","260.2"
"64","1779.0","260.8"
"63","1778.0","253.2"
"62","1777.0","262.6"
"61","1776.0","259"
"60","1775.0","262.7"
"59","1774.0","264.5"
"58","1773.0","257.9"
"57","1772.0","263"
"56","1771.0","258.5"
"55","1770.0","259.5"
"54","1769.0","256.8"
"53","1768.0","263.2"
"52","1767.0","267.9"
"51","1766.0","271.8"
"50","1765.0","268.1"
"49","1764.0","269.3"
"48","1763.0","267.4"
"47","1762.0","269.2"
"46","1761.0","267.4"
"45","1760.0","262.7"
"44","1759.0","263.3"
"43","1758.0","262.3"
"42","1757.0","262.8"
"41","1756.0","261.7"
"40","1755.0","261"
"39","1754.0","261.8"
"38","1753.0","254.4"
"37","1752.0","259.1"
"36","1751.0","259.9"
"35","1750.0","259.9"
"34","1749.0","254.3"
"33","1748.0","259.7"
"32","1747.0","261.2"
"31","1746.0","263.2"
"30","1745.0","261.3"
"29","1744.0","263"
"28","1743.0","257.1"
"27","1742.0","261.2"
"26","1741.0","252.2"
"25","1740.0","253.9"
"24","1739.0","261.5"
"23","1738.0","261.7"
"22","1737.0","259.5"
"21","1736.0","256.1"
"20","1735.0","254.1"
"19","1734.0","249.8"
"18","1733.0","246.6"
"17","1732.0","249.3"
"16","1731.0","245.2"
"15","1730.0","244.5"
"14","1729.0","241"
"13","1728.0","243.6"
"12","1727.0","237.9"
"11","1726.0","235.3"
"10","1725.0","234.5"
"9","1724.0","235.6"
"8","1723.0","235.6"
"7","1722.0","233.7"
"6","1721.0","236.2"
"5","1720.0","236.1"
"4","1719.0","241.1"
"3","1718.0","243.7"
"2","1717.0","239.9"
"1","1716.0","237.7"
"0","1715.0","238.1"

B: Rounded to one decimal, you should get 1.2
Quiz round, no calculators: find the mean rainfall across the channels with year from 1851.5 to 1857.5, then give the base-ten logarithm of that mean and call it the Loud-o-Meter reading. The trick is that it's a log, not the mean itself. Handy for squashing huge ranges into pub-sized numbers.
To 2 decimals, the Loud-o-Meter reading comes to 2.26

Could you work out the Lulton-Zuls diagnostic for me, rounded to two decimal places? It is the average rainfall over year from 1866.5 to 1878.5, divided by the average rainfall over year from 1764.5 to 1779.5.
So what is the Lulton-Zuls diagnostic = 1.10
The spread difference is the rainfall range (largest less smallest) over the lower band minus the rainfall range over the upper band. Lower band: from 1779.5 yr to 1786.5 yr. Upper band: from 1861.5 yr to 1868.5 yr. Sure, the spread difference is -50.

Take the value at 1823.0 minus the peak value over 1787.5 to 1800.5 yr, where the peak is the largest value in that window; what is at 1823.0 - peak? -31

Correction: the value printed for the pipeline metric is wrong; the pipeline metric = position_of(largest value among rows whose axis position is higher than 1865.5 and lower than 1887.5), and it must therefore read 1869.0 yr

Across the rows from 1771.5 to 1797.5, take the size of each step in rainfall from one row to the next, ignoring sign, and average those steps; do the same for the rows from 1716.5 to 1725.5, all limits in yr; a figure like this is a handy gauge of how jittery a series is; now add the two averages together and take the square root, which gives 2.51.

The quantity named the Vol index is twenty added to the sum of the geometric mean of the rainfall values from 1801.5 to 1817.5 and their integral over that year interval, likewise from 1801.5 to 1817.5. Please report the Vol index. 4359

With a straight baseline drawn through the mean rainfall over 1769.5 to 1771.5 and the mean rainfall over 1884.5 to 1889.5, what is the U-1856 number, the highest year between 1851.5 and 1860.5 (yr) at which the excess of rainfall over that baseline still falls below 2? 1860.0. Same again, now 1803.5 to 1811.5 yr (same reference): 1807.0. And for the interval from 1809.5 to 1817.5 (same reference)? 1817.0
